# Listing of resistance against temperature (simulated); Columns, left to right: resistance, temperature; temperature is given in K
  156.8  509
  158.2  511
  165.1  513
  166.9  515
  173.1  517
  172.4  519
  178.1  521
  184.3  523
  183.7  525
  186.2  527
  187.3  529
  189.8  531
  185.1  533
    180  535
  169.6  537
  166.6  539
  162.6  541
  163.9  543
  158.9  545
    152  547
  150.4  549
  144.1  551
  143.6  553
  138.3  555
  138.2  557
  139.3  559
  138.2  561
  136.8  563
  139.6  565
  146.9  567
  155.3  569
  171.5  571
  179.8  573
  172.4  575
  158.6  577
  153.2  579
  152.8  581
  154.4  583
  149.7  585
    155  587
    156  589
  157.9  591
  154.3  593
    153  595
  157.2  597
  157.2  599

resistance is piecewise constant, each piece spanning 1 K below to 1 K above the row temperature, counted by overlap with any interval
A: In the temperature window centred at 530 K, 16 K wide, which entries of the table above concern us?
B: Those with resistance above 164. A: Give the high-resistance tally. 8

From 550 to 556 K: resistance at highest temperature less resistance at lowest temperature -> -6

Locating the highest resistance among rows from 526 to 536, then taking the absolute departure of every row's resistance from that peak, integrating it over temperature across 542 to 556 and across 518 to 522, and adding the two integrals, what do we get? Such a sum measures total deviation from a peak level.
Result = 613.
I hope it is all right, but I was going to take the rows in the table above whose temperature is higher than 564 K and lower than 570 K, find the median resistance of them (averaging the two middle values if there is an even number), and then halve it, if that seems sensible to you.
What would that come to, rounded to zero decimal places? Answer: 73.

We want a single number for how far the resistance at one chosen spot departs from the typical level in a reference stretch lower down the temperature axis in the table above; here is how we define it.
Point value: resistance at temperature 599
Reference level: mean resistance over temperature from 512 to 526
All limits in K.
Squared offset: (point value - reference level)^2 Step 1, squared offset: 310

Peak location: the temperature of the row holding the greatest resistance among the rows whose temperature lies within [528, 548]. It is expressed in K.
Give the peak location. 531 K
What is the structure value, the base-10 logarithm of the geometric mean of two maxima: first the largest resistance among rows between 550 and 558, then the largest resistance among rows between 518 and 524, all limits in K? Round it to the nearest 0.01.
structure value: 2.21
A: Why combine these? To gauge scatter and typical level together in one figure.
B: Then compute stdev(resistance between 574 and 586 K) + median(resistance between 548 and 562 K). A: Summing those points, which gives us 147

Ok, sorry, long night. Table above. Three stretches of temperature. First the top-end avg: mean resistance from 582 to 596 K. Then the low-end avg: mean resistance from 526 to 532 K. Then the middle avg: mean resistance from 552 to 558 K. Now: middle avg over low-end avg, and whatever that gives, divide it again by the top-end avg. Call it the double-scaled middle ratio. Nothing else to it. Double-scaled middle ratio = 0.0048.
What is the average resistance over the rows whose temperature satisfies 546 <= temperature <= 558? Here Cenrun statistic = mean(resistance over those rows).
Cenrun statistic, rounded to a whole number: 144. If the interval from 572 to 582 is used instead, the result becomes 163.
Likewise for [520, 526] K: 182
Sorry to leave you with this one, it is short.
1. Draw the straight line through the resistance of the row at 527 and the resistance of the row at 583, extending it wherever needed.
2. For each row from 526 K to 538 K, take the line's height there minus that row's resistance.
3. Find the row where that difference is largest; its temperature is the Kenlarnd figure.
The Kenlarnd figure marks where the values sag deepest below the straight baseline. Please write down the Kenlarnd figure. 537 K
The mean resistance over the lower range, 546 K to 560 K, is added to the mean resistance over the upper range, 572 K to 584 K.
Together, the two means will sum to 306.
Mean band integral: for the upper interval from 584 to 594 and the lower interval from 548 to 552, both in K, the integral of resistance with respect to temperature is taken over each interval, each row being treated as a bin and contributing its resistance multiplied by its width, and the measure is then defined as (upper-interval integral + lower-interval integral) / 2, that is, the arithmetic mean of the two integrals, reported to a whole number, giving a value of 1067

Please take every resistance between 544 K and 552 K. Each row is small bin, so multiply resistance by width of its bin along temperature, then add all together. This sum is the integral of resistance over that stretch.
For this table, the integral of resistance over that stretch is 1211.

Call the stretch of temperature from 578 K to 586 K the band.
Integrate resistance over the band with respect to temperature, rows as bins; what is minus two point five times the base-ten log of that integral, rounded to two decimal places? -7.72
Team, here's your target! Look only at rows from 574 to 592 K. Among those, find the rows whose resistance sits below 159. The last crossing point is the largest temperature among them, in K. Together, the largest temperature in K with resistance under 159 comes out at 591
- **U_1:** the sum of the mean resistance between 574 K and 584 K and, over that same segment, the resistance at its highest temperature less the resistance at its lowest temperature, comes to 140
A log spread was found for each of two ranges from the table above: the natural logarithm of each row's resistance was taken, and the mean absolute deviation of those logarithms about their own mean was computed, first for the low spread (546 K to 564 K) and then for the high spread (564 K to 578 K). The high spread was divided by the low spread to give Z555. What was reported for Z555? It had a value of 2.3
